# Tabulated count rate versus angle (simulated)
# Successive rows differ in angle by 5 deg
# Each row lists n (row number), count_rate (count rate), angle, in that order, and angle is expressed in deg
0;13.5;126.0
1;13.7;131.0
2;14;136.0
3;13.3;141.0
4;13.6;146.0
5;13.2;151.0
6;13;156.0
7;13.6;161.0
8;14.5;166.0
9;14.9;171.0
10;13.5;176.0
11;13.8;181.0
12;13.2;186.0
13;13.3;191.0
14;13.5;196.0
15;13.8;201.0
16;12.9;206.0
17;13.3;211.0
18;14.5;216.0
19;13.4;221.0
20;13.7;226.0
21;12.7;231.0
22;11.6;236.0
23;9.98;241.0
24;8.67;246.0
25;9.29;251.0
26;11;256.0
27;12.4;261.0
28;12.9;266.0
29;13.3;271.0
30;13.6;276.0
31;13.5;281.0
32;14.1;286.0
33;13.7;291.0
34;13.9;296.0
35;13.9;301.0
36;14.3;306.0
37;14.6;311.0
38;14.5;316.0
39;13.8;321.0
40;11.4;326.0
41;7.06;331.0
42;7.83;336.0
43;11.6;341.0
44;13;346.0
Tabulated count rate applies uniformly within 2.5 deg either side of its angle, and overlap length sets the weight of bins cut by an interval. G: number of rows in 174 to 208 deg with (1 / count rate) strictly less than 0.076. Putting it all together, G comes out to 6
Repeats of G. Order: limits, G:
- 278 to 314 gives 7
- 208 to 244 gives 4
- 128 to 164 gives 6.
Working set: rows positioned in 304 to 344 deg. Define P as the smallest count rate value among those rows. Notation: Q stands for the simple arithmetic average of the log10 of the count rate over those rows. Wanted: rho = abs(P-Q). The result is 6.0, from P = 7.06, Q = 1.06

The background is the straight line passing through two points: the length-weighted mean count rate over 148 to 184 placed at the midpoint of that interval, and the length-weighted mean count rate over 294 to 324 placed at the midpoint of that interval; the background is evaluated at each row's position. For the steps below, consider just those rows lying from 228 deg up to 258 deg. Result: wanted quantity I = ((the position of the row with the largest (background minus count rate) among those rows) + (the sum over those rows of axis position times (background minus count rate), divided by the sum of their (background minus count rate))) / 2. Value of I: 245.8 deg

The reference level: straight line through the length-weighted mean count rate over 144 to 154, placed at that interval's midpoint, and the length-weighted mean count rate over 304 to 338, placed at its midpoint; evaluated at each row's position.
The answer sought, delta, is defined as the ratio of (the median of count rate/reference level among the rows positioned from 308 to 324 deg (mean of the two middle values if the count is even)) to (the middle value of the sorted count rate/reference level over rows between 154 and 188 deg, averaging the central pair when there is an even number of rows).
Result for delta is 1.18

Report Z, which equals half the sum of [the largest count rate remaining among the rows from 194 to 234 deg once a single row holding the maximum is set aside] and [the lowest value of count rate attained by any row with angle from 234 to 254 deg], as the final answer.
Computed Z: 11.2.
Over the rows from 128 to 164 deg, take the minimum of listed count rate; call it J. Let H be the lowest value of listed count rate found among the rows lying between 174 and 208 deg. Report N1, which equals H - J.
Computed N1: 0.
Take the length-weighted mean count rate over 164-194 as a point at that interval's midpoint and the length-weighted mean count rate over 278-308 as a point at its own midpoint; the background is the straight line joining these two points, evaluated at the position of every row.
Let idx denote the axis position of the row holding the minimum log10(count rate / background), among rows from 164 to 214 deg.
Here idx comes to 206.0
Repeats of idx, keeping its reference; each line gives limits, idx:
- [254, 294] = 256.0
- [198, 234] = 231.0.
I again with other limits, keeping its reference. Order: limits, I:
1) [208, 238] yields 233.8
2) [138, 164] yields 153.7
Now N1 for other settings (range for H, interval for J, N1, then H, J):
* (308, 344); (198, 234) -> -6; 7.06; 12.7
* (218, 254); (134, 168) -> -4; 8.67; 13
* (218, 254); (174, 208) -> -4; 8.67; 12.9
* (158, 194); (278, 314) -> 0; 13.2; 13.5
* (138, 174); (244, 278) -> 4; 13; 8.67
